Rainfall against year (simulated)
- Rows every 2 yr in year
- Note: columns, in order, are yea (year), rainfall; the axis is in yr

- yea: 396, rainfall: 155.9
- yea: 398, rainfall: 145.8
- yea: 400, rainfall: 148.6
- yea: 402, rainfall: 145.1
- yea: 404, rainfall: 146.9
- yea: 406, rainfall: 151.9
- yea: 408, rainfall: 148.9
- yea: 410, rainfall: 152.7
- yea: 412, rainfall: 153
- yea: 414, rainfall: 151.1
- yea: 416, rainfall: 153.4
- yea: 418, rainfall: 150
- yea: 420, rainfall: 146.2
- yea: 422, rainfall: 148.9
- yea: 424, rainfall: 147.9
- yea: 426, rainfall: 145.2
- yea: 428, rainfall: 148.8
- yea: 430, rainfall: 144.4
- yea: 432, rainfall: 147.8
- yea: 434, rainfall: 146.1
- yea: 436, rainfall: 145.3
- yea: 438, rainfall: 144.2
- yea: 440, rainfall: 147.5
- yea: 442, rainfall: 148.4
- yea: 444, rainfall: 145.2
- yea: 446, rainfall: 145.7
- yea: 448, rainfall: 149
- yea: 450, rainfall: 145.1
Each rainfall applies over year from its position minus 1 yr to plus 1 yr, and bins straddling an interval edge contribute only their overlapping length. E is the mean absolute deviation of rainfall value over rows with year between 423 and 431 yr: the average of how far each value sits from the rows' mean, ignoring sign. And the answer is 1.8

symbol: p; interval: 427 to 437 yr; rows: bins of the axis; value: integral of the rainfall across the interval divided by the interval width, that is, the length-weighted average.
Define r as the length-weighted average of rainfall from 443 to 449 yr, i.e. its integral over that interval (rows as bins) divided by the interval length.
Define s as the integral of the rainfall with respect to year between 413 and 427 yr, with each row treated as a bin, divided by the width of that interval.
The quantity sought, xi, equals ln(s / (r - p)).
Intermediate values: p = 146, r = 147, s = 149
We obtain 6.9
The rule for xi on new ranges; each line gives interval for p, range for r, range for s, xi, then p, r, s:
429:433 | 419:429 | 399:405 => 4.7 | 146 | 147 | 147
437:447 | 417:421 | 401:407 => 4.4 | 146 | 148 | 148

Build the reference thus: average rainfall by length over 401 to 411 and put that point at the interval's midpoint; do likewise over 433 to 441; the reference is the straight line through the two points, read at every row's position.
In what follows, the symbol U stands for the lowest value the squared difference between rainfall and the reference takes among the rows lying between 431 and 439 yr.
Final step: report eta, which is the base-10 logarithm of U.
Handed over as -5.0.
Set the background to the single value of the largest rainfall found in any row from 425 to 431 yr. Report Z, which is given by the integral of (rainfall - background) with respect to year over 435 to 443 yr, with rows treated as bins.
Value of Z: -20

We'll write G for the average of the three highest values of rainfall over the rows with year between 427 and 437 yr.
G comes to 148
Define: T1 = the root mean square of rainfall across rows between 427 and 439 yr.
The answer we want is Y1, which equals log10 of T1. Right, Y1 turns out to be 2.16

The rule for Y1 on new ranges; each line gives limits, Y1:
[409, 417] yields 2.18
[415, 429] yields 2.17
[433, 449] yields 2.17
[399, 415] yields 2.18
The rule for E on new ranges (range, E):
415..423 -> 2.1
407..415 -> 1.4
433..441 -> 1.0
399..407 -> 2.1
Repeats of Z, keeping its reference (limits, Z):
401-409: -5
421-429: -9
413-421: 11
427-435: -16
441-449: -14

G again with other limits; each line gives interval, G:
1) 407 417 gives 153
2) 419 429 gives 149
